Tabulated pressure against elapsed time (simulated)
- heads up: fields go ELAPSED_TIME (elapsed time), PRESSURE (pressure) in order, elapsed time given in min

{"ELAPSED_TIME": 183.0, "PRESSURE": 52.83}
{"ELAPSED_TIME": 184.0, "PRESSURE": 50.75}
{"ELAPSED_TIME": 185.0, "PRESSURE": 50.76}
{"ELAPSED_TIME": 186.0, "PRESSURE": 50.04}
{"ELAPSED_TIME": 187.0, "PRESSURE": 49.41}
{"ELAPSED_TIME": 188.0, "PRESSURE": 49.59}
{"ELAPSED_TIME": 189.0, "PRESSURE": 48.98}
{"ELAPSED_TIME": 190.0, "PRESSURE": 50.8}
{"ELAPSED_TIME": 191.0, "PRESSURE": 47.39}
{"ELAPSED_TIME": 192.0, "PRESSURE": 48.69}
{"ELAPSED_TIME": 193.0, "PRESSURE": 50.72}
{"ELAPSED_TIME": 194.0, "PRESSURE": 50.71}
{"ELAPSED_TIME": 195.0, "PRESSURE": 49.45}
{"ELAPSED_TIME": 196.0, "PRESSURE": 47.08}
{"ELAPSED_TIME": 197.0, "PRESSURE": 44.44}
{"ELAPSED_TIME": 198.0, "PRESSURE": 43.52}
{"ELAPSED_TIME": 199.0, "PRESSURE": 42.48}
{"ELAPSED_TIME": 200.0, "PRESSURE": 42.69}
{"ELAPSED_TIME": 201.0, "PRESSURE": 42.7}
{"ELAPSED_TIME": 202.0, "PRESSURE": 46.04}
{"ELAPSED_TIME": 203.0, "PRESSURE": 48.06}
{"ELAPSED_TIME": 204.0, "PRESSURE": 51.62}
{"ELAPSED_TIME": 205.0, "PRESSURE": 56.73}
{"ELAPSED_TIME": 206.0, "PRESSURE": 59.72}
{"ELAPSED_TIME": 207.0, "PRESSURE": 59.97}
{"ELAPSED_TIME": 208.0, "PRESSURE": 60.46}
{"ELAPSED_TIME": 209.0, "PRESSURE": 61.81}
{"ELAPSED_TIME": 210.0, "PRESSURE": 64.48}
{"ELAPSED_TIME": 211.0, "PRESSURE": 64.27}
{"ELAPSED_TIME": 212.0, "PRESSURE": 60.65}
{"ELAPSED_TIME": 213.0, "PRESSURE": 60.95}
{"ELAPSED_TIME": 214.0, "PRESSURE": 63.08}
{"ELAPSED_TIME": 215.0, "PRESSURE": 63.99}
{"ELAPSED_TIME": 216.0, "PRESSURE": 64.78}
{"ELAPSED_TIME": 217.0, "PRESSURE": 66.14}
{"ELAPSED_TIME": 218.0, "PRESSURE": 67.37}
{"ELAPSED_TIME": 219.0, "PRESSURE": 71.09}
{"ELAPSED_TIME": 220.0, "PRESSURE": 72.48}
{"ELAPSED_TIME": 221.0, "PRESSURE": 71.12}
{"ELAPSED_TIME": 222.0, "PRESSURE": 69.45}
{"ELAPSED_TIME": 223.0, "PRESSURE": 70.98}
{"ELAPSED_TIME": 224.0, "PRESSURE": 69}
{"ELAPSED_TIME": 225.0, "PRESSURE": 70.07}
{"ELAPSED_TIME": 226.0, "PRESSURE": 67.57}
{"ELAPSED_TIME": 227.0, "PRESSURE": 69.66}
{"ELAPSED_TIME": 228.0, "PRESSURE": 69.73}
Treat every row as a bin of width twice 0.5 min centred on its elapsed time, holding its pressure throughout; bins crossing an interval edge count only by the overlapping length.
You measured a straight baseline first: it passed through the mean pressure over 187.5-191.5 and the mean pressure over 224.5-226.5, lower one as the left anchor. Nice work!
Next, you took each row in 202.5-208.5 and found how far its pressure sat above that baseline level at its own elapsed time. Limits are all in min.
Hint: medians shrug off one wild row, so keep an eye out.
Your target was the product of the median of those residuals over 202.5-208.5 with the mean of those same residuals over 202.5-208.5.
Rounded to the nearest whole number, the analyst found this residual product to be 0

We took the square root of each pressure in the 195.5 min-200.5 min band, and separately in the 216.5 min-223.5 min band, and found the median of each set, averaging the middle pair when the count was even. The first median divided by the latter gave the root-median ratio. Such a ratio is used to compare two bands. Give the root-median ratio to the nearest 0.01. 0.78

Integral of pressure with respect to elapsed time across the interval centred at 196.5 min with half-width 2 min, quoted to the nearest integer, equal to 184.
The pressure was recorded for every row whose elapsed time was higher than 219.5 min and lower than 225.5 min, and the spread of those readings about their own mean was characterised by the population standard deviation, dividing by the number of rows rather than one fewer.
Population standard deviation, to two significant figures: 1.2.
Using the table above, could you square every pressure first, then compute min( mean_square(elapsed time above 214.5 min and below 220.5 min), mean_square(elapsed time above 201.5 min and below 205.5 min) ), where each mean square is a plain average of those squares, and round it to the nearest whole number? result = 2578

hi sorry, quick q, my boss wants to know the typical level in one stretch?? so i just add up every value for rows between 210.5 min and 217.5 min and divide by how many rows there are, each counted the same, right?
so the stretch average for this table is 63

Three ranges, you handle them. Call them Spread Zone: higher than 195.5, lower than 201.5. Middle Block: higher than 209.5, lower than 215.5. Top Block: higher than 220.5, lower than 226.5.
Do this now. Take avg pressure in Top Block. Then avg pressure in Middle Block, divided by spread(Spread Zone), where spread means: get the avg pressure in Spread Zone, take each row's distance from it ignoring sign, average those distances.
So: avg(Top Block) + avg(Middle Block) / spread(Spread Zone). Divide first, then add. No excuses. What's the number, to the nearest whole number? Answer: 118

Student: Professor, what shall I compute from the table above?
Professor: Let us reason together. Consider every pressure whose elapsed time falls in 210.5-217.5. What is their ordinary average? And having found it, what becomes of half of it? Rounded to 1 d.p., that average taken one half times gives 31.7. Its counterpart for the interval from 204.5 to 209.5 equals 29.9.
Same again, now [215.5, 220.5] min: 34.2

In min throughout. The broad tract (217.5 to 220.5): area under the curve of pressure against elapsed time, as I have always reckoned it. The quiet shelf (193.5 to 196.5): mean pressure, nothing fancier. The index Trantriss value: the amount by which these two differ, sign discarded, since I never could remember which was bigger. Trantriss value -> 162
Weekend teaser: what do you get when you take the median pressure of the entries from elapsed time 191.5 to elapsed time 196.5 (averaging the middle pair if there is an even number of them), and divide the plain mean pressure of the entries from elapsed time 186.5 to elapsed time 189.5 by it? 1.0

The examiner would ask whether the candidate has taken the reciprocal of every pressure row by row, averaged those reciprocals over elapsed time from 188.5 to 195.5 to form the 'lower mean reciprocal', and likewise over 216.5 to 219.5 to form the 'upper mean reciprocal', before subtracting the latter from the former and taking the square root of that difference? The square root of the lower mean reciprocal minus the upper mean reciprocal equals 0.074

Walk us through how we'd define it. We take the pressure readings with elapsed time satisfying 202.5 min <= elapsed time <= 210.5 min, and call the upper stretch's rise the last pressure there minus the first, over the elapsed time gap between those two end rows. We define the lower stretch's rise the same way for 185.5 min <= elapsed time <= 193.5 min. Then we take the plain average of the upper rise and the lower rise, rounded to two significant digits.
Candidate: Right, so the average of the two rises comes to 1.2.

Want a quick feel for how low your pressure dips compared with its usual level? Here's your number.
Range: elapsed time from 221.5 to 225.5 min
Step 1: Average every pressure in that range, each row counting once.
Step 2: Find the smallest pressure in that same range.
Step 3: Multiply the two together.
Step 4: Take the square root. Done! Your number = 69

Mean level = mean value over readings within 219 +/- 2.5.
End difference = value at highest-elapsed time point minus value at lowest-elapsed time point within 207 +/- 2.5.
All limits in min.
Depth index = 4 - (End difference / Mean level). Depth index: 3.93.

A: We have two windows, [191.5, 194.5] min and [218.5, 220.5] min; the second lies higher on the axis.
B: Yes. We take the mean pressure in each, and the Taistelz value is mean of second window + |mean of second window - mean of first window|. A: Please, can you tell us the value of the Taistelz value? 94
